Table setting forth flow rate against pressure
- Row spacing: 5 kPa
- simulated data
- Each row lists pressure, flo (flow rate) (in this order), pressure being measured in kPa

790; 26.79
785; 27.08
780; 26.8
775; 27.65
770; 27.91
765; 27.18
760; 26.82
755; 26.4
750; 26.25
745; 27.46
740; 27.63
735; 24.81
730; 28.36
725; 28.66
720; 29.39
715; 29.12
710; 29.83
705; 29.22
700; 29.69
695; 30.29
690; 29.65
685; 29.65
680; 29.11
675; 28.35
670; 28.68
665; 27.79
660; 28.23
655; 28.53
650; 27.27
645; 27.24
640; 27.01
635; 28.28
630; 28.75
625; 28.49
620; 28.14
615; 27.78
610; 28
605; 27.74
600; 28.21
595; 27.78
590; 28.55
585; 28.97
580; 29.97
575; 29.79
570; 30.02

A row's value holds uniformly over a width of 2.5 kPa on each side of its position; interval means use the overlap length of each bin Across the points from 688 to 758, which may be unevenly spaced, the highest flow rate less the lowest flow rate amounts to 5.48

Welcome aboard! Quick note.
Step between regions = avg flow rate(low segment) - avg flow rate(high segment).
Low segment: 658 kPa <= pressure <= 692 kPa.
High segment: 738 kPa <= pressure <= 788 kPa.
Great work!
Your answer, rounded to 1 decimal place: 1.7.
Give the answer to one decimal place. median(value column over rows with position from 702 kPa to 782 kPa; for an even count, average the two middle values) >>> 27.6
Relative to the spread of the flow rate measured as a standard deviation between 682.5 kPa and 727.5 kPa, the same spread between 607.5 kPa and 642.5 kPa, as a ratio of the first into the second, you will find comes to 1.2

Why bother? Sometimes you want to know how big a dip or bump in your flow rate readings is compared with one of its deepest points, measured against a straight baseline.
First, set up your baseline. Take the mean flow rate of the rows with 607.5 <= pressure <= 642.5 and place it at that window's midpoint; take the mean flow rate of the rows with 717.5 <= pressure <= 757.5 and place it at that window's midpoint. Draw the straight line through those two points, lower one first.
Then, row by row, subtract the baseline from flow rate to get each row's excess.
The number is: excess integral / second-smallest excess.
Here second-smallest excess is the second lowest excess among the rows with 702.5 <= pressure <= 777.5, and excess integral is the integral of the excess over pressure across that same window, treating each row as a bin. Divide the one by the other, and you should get -31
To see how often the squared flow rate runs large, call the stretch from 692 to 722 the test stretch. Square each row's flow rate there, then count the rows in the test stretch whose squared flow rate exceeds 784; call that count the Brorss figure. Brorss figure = 6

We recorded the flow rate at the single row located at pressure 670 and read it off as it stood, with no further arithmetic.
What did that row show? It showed 28.68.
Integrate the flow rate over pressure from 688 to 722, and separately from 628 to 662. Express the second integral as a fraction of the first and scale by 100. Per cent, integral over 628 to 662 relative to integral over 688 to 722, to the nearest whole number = 94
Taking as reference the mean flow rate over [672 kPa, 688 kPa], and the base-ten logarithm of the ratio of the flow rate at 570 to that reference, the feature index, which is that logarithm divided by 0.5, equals 0.029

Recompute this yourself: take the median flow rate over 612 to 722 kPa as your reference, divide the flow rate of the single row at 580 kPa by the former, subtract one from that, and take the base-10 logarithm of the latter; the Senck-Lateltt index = -1.32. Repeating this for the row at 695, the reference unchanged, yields -1.23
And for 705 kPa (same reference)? -1.67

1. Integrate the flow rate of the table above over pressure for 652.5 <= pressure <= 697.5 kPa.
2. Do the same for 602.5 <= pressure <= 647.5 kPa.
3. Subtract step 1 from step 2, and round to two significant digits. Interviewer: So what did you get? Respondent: -44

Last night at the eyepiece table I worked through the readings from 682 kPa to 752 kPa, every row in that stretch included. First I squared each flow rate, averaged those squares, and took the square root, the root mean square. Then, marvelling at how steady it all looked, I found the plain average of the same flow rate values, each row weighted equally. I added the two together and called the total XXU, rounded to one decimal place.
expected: 57.2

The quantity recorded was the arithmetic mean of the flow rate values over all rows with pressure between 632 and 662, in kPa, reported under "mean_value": 27.8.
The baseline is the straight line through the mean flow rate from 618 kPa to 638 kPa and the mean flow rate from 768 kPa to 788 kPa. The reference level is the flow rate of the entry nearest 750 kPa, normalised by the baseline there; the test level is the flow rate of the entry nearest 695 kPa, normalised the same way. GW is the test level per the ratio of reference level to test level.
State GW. 1.23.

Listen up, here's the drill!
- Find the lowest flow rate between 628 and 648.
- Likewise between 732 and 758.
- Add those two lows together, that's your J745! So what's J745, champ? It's 51.8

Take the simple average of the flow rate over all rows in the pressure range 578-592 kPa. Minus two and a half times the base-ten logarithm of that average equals -3.66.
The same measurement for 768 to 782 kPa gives -3.60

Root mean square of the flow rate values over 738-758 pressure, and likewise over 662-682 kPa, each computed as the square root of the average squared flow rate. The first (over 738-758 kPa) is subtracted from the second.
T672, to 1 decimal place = 1.5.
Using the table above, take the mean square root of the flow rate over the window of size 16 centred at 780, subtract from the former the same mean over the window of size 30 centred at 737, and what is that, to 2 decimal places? 0.00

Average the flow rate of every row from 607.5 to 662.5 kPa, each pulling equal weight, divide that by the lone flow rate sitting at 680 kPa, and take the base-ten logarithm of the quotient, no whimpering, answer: -0.017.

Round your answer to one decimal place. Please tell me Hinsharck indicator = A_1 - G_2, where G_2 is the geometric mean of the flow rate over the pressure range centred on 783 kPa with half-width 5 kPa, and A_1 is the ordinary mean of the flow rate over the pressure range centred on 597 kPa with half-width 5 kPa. 1.1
